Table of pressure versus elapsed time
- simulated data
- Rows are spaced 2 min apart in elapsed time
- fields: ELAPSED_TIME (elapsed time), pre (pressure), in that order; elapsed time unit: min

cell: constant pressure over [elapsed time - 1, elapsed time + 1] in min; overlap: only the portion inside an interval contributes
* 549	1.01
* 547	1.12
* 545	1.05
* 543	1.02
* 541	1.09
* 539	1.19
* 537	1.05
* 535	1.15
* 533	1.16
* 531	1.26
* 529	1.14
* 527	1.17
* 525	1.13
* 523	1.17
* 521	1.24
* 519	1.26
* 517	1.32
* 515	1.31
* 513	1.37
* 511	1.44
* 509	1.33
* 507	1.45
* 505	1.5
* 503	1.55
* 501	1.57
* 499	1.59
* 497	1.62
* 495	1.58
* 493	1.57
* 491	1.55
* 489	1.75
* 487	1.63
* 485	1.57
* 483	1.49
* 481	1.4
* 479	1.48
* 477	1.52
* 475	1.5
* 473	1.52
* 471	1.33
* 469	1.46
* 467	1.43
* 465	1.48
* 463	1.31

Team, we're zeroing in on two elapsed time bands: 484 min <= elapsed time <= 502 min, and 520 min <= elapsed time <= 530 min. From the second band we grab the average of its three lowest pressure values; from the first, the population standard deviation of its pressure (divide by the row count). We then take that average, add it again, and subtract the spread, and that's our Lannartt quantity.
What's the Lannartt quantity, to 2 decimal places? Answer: 2.24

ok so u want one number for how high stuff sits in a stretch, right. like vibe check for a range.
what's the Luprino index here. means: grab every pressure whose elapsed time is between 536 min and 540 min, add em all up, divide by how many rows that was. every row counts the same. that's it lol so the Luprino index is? 1.12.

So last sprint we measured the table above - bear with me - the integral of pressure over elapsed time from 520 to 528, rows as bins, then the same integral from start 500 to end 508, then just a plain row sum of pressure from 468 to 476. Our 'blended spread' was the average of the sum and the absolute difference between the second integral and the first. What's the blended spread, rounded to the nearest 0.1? 4.3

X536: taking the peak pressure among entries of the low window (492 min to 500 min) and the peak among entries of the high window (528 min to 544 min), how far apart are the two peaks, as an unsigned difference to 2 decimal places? 0.36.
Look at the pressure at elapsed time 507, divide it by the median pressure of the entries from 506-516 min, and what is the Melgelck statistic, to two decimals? 1.06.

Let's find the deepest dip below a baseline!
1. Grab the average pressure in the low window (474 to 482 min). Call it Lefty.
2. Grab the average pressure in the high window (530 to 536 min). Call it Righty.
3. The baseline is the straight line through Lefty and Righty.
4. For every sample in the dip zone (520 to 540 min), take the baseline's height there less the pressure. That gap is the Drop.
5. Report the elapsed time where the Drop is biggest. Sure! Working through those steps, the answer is 537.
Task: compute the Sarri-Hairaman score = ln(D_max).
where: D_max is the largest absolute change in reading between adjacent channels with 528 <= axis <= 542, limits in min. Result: -1.97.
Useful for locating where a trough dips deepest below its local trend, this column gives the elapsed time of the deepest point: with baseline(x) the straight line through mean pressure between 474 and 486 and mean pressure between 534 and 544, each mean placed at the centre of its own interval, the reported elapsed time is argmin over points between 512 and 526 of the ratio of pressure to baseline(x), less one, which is 525 min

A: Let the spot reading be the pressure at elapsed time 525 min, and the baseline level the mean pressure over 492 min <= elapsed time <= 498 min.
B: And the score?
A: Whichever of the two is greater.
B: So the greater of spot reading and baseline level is 1.59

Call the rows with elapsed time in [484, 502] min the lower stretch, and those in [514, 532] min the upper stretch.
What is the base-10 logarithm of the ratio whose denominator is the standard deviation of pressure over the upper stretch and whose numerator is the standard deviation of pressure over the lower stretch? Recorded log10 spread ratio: -0.07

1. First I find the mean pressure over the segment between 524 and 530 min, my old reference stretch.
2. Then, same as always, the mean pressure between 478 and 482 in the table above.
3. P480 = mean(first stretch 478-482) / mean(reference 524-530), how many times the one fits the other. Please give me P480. 1.26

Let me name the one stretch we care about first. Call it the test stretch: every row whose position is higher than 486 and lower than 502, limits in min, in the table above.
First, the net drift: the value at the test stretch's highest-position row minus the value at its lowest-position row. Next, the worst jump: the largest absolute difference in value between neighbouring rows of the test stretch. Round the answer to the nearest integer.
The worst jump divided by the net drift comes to -3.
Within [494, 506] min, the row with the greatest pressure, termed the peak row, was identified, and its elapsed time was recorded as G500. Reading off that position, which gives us 497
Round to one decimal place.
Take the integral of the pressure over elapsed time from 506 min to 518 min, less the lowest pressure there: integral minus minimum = 15.1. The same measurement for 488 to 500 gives 17.8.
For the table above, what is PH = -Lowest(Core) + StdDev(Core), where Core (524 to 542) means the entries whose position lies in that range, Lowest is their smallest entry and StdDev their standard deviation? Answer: -0.99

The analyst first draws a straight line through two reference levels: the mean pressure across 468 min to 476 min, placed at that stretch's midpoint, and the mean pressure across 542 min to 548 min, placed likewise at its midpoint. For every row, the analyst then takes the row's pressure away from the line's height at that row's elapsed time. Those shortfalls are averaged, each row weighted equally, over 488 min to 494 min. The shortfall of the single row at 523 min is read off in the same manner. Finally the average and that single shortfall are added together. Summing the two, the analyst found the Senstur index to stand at -0.26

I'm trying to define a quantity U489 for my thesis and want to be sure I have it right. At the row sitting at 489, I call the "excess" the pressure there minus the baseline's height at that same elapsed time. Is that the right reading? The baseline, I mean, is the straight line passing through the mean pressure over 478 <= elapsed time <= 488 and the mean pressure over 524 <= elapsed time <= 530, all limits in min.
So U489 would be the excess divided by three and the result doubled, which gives 0.19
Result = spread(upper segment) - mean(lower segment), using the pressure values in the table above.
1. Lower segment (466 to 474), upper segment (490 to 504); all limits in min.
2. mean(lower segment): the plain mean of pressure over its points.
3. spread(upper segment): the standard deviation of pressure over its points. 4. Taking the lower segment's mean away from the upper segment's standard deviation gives -1.41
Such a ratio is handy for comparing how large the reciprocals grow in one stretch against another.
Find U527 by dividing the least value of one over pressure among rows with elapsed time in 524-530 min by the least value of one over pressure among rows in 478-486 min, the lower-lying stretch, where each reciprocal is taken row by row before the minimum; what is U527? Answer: 1.34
